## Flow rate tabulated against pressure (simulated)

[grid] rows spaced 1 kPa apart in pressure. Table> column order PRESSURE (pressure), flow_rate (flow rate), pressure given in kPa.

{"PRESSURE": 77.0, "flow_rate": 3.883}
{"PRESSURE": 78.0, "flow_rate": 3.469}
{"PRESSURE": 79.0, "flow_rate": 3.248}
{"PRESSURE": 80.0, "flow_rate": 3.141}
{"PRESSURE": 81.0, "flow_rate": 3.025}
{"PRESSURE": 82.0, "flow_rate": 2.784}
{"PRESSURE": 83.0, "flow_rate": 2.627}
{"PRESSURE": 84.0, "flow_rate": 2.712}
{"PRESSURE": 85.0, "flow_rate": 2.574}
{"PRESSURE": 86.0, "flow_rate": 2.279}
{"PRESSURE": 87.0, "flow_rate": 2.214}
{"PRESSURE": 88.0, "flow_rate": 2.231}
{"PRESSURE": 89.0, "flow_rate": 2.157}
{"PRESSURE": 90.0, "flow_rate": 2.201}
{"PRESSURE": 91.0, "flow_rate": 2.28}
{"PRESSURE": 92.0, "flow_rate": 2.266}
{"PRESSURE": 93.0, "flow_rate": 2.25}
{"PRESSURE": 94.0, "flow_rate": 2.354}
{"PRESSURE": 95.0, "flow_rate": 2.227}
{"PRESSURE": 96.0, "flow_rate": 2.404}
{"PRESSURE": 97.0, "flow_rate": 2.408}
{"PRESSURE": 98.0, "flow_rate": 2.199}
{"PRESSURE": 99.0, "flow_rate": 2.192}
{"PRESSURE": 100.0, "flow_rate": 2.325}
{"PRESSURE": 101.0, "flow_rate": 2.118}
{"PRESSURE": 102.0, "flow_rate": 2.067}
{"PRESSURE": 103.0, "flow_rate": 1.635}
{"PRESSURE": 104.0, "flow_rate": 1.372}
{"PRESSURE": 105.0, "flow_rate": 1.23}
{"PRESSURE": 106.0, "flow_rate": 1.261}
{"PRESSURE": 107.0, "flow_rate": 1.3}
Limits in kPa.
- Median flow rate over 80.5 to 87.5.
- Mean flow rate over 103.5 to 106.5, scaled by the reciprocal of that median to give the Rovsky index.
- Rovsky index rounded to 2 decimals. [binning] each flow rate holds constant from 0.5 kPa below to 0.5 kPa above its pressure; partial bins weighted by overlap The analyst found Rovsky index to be 0.49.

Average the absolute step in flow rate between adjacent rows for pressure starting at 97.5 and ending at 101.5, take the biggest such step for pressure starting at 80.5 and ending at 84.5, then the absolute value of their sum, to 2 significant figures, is 0.36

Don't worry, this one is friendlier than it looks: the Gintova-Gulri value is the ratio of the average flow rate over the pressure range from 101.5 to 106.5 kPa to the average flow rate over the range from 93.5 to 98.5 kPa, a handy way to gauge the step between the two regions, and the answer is 0.65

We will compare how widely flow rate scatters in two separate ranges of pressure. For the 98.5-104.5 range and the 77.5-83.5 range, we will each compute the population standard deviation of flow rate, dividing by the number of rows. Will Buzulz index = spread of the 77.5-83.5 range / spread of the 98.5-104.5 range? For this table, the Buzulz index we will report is 1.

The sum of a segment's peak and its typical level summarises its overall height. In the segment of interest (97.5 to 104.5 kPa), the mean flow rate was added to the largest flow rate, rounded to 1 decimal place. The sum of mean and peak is 4.3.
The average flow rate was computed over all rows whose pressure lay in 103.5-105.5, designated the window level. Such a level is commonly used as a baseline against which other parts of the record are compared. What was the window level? 1.30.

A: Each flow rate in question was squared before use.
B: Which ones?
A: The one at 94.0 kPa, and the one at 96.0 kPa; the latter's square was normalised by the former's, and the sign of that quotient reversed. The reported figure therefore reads -1.04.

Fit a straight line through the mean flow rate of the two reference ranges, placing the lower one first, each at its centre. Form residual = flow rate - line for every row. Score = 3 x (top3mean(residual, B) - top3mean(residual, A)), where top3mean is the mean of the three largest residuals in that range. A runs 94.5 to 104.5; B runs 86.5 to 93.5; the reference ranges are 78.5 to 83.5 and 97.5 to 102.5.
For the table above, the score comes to -1.0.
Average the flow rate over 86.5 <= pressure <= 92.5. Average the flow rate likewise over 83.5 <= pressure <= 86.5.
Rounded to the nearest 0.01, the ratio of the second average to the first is 1.13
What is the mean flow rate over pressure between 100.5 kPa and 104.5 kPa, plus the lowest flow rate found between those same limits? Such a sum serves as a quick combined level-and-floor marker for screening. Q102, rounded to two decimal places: 3.17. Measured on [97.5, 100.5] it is 4.43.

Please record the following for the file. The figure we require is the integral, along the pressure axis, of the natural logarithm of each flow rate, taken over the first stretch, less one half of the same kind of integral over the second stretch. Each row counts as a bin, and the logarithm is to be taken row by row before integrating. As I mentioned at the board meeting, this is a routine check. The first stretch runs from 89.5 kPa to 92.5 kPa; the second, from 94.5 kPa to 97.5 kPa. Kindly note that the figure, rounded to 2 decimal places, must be 1.15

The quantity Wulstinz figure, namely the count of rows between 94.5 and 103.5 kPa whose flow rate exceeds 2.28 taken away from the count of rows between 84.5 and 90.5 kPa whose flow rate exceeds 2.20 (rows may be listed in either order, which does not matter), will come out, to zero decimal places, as 2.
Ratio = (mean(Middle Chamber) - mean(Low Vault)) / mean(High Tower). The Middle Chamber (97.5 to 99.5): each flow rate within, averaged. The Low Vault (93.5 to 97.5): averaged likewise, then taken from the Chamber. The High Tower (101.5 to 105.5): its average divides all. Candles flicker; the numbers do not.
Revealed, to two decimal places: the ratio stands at -0.10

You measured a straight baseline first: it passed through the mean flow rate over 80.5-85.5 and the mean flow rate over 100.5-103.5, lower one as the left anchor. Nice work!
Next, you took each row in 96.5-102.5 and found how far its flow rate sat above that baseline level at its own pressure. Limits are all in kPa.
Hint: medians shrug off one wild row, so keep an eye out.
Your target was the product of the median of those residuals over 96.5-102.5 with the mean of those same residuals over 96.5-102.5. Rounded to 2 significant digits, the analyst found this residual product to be 0.023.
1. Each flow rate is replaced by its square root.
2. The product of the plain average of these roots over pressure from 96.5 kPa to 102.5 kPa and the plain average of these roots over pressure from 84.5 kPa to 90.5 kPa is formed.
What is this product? 2.25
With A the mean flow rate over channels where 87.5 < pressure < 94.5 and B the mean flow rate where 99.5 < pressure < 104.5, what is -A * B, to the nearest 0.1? -4.3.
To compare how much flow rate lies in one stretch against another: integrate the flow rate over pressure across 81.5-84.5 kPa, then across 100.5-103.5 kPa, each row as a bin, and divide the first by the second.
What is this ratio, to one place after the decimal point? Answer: 1.4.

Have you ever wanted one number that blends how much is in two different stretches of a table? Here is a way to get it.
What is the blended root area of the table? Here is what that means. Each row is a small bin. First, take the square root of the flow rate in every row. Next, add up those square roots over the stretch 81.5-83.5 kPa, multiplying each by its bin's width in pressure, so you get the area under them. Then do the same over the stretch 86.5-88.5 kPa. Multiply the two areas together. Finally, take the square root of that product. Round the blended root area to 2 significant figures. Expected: 3.1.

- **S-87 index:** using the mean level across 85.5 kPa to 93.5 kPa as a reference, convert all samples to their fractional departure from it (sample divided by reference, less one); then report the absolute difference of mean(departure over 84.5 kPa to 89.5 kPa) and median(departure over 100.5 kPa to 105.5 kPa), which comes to 0.29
